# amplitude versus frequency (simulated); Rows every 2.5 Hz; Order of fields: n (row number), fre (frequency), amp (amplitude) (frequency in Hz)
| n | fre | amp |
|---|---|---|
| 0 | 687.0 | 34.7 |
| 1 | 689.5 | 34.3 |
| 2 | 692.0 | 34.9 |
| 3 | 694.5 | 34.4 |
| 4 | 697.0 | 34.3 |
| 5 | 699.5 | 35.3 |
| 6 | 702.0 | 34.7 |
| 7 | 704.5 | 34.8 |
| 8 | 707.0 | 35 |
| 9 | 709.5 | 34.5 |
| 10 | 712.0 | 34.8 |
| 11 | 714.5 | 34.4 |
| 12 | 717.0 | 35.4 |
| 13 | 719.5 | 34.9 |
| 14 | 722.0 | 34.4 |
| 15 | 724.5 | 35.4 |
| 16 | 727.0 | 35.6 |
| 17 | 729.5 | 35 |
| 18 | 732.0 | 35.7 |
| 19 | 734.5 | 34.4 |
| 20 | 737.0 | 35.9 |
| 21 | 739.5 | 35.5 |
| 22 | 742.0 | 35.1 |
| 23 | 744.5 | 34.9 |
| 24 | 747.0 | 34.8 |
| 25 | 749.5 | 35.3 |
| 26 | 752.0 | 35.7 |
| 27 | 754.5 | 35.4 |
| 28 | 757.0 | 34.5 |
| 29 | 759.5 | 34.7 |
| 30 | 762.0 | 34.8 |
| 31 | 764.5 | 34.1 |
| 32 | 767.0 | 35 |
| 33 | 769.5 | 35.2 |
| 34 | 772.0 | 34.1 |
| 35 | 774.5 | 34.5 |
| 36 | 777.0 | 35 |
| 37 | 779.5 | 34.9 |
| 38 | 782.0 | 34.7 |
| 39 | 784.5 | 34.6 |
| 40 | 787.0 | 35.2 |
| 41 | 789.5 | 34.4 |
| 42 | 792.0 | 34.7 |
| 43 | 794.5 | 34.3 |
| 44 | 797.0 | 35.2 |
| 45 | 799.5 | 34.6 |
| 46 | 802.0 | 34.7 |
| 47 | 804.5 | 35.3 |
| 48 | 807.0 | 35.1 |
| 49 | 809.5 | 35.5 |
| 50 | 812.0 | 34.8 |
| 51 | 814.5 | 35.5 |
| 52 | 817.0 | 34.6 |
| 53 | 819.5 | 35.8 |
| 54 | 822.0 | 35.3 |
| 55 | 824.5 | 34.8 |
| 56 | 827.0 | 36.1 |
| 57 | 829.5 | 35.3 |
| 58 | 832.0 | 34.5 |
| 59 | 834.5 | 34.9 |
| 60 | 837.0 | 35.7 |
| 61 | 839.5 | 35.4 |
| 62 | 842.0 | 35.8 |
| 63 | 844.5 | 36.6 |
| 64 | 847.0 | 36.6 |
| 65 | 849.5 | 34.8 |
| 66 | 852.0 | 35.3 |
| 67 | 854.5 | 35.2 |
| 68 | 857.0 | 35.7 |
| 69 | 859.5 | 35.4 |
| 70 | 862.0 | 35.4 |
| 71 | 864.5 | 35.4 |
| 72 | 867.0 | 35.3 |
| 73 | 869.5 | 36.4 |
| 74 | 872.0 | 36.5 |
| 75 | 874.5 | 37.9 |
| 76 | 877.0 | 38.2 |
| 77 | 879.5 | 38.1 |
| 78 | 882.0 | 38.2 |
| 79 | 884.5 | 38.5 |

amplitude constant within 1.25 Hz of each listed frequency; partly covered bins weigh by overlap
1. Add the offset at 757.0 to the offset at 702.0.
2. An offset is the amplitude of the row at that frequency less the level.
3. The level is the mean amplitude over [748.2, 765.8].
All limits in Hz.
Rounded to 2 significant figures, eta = -0.66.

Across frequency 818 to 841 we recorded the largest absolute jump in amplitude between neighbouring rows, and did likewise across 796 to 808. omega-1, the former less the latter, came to 0.7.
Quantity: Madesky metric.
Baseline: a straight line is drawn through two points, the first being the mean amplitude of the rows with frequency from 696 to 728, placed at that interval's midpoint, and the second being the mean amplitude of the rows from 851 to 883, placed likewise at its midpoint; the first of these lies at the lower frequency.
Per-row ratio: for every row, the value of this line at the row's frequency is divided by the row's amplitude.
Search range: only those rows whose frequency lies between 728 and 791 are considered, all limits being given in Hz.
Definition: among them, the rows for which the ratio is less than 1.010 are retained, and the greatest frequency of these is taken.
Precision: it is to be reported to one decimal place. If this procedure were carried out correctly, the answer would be 769.5 Hz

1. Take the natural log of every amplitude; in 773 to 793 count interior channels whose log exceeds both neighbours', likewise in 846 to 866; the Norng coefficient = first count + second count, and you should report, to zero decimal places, 4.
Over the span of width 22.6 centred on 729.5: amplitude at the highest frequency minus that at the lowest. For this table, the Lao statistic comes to 0.6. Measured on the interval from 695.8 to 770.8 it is 0.9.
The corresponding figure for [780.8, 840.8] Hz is 0.7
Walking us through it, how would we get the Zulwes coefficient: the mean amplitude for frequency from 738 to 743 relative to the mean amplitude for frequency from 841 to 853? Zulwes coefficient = 0.99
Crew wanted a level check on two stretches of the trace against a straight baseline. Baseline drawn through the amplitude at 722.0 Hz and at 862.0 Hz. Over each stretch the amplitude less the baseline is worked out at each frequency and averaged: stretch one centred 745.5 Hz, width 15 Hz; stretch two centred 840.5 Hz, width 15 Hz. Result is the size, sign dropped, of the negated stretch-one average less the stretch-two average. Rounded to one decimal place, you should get 1.2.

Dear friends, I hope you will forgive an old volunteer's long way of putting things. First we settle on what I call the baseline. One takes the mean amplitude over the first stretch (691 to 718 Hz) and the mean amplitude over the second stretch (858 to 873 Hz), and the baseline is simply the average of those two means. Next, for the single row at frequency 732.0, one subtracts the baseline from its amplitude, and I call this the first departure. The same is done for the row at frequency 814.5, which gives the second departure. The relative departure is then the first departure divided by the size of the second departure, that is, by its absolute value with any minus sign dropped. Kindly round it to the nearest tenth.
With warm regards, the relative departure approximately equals 1.8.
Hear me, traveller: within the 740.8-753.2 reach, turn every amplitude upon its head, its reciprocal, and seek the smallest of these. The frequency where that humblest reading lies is 752.0 Hz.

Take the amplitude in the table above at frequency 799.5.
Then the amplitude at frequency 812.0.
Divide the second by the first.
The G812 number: 1.01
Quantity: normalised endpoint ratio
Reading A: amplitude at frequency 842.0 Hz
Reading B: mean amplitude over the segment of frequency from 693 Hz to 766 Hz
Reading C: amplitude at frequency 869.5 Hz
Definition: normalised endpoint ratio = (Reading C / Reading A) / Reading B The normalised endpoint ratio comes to 0.0291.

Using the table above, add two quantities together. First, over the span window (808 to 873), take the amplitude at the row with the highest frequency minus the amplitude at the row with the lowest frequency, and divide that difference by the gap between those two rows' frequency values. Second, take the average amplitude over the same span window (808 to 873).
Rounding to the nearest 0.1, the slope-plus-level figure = 35.5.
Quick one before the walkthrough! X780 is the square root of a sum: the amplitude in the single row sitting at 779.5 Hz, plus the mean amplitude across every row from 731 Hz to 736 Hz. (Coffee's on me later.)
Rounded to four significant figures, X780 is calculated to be 8.364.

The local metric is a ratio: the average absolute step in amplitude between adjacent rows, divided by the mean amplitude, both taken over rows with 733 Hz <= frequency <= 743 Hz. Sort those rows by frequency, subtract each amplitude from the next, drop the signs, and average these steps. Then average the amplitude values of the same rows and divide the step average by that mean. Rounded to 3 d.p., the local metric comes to 0.022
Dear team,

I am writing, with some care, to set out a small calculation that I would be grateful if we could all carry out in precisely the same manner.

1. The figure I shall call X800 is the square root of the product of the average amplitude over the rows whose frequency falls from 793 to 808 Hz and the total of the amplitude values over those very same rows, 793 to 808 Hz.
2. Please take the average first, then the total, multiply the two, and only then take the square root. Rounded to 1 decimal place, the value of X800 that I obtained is 85.4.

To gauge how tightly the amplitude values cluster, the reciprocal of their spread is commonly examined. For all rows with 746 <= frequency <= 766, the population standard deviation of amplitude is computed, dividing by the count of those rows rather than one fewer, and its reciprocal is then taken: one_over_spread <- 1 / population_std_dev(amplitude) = 2.05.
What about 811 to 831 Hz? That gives 2.04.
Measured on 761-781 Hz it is 2.54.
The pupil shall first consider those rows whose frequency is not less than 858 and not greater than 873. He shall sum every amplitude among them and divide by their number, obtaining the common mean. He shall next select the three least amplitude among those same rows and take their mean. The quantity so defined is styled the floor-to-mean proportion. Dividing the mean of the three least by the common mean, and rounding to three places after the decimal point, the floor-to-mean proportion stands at 0.990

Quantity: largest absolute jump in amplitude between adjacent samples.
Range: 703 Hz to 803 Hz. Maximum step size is 1.50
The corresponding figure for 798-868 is 1.80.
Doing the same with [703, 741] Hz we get 1.50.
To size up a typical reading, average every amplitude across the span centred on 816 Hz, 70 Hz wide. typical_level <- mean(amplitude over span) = 35.2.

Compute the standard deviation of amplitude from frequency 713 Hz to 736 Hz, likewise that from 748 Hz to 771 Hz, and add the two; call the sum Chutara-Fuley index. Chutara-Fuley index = 1.0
